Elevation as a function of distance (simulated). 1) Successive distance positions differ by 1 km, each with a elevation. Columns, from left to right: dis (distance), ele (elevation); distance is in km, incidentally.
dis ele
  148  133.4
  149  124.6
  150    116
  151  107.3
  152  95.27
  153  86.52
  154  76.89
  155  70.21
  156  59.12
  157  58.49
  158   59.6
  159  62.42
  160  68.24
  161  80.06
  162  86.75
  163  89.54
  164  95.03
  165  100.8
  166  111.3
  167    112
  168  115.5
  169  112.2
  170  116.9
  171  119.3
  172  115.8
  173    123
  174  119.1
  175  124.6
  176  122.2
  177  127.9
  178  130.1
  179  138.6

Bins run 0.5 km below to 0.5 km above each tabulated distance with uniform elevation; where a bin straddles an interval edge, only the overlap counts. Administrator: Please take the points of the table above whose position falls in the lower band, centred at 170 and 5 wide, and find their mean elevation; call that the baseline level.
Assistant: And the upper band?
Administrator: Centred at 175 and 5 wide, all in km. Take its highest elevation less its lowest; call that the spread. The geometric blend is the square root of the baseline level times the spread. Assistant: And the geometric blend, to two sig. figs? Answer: 32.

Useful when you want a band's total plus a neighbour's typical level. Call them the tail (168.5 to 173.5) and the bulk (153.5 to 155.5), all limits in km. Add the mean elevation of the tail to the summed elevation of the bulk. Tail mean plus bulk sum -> 265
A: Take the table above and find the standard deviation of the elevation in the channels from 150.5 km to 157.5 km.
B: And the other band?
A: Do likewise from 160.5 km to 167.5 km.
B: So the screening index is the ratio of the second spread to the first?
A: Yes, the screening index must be 0.67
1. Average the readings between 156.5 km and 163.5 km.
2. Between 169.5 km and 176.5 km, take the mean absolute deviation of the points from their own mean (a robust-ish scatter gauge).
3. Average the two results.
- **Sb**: 37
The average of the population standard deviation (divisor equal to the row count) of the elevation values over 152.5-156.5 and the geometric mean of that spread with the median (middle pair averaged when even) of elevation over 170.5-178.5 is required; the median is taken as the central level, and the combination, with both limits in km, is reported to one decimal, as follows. 22.5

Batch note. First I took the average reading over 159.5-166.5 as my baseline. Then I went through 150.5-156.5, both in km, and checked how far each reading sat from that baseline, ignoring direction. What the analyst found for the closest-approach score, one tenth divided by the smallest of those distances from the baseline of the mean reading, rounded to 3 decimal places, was 0.027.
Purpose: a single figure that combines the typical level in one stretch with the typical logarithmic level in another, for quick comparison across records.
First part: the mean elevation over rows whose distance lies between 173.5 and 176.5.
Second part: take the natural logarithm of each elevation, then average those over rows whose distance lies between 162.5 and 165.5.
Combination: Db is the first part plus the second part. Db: 127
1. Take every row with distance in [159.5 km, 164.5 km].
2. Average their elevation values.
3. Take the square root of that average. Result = 9.2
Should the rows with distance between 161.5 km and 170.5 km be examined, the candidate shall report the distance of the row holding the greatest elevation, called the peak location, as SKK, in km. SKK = 170 km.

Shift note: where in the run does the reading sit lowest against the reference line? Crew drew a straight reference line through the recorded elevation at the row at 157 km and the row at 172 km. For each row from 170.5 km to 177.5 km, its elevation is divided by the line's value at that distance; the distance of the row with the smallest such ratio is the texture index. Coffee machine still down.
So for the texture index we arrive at 176 km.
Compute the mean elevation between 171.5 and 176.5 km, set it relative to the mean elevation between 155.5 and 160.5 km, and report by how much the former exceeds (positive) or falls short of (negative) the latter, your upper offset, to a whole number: 59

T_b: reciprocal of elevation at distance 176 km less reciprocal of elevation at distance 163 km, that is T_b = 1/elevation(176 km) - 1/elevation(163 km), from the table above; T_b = -0.0030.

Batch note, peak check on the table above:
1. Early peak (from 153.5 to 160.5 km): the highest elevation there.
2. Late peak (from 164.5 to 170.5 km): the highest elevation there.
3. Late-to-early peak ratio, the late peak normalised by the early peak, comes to 1.52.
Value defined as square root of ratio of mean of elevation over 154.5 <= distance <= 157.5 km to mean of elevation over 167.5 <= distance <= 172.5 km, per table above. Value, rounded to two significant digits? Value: 0.73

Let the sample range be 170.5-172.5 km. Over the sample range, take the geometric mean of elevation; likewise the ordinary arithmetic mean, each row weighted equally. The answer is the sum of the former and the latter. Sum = 235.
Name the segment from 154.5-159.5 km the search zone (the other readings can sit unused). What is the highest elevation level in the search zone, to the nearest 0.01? 70.21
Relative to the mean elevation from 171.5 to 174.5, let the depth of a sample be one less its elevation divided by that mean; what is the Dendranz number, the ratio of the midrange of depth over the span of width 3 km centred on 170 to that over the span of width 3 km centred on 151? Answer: 0.3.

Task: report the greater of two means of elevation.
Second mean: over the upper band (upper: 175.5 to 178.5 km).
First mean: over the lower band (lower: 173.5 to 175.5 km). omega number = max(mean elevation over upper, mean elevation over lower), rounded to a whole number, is 127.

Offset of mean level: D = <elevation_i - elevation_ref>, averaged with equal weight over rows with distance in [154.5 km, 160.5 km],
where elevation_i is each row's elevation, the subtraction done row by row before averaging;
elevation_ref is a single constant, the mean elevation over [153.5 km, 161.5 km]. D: -4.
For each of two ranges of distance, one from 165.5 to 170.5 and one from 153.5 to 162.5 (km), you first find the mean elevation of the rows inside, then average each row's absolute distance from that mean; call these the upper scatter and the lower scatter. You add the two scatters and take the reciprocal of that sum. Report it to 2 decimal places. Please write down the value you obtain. 0.10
